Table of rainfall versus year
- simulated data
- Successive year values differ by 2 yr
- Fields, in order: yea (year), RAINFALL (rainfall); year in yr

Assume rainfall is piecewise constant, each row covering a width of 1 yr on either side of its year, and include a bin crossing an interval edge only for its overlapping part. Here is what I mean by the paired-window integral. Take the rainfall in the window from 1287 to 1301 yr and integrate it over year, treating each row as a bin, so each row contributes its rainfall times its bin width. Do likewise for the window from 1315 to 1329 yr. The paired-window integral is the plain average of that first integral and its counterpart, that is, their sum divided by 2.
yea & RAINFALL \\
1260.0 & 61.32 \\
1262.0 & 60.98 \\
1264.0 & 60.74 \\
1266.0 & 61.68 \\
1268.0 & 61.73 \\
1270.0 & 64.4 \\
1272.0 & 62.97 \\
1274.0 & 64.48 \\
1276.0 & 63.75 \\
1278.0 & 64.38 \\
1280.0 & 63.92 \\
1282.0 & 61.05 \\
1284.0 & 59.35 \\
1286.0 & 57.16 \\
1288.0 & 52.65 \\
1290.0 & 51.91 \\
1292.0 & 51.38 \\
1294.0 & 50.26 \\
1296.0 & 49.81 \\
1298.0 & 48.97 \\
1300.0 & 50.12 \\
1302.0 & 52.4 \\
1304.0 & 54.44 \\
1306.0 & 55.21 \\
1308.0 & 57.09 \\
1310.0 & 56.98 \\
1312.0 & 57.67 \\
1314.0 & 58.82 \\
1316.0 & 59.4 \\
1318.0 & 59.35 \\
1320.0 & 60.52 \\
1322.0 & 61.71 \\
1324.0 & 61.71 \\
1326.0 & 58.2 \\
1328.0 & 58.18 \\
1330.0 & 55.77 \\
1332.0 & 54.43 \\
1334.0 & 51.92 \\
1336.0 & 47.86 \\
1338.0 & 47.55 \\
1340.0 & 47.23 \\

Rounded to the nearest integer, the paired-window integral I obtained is 774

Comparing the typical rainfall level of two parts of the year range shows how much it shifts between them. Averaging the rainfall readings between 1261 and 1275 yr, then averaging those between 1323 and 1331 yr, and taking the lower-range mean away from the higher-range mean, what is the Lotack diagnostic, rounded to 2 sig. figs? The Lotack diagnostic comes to -4.0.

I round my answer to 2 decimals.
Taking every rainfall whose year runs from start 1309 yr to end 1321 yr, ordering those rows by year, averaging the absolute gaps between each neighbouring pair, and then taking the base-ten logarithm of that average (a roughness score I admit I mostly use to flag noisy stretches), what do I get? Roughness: -0.14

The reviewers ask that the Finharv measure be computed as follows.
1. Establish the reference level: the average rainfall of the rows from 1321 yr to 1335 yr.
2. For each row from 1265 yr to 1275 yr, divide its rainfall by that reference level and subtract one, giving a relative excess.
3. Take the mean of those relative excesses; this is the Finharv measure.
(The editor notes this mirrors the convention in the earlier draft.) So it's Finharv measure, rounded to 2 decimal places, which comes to 0.10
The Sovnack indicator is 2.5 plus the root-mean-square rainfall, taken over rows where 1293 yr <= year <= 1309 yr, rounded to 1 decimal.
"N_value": 54.9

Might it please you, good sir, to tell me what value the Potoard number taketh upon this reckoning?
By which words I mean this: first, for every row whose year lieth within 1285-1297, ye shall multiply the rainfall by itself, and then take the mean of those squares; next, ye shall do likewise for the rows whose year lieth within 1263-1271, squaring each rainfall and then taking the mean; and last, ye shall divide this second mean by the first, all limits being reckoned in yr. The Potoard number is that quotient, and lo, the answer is 1.4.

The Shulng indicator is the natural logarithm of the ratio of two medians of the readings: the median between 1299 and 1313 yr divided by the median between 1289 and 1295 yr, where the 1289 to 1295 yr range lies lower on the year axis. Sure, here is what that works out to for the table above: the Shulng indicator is 0.07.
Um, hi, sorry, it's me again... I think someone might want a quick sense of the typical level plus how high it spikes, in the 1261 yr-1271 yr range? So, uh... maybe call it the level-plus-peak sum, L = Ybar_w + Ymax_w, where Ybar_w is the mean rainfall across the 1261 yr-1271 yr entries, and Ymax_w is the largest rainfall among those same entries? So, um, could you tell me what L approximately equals 126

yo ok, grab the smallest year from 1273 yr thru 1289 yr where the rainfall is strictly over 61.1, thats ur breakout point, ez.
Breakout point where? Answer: 1274.0 yr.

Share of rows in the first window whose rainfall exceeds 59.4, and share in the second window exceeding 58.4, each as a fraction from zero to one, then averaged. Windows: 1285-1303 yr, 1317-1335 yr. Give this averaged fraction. 0.22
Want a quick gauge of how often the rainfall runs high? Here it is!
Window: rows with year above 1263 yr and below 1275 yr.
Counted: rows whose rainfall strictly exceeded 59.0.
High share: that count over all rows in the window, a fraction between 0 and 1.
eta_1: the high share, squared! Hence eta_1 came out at 1.0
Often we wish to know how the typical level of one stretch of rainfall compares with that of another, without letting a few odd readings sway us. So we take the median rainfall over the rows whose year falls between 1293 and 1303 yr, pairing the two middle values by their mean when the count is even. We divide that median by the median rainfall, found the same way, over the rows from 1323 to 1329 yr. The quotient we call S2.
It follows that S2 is 0.86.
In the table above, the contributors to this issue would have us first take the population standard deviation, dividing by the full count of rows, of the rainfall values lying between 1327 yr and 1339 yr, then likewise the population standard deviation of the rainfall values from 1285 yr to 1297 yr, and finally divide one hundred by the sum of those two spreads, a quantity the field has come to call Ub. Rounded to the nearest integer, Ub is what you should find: 16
